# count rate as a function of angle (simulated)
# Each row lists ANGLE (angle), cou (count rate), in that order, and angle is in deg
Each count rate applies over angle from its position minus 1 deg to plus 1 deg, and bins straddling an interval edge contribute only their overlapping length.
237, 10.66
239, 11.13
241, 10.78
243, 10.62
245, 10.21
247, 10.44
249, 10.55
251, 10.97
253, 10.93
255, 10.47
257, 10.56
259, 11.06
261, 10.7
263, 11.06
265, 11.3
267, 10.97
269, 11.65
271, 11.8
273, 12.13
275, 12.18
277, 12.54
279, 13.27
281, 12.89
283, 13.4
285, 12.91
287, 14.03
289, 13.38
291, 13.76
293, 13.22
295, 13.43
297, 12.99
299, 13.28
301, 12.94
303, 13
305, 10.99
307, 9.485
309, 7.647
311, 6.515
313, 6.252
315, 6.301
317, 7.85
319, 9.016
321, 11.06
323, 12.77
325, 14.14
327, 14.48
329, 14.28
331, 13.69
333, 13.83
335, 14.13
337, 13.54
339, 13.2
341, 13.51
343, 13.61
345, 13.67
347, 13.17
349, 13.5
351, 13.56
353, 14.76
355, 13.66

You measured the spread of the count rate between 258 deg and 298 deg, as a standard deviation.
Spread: 1.0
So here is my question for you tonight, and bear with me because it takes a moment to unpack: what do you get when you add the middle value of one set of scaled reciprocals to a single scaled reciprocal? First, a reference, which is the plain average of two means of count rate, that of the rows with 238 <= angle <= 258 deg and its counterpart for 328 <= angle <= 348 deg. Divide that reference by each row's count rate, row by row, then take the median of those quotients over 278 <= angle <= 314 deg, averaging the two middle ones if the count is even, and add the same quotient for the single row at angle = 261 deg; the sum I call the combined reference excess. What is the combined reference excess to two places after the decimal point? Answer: 2.07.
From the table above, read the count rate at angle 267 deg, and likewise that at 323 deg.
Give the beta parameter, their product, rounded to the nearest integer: 140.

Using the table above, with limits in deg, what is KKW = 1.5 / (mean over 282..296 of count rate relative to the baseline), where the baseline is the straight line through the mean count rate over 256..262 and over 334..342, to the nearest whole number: 1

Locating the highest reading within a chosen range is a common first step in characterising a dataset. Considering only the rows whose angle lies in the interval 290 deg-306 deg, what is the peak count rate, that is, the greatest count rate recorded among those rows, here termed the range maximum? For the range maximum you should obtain 13.76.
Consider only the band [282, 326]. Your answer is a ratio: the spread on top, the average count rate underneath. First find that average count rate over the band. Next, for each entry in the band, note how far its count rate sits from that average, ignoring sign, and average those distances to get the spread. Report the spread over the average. 0.213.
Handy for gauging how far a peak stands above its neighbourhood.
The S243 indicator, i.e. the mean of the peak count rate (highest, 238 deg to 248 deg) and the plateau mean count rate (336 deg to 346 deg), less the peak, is 1.19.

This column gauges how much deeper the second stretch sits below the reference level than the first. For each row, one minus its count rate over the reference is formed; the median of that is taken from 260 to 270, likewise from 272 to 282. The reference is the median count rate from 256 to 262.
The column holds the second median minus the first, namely -0.14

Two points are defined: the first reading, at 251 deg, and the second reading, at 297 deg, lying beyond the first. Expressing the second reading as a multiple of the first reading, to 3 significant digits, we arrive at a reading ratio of 1.18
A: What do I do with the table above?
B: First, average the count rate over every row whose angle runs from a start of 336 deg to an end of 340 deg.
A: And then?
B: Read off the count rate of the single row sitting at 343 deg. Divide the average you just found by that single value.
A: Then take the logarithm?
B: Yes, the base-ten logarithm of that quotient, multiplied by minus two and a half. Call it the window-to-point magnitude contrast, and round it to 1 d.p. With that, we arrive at 0.0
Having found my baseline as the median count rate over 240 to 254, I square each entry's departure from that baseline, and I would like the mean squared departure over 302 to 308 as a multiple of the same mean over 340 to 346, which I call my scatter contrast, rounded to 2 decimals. 0.27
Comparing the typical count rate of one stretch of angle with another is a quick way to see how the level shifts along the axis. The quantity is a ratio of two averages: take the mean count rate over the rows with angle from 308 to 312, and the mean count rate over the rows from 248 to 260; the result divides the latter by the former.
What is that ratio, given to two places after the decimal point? 1.52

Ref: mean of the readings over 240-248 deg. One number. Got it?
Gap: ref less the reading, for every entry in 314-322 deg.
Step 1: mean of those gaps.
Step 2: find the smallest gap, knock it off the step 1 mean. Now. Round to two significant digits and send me 2.5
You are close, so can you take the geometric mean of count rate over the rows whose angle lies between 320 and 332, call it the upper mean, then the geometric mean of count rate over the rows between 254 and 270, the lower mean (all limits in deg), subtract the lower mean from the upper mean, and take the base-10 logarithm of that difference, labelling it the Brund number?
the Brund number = 0.38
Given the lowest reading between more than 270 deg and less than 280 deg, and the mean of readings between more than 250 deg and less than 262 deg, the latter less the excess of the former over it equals 10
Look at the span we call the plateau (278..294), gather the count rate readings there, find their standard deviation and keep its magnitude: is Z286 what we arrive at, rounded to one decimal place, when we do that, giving 0.4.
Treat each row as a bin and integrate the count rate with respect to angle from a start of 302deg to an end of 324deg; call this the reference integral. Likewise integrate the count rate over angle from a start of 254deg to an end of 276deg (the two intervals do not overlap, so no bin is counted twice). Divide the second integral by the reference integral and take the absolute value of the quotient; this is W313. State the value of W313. 1.2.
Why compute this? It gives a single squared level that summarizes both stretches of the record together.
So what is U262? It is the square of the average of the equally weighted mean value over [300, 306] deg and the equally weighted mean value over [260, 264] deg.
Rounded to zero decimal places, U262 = 134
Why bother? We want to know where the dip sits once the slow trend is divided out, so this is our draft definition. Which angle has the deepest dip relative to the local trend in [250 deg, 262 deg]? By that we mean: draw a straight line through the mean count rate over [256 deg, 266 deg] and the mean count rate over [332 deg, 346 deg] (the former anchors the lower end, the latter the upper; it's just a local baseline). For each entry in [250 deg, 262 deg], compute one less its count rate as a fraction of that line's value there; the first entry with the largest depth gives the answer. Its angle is 255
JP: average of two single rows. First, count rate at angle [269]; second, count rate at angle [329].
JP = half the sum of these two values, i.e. 13.0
